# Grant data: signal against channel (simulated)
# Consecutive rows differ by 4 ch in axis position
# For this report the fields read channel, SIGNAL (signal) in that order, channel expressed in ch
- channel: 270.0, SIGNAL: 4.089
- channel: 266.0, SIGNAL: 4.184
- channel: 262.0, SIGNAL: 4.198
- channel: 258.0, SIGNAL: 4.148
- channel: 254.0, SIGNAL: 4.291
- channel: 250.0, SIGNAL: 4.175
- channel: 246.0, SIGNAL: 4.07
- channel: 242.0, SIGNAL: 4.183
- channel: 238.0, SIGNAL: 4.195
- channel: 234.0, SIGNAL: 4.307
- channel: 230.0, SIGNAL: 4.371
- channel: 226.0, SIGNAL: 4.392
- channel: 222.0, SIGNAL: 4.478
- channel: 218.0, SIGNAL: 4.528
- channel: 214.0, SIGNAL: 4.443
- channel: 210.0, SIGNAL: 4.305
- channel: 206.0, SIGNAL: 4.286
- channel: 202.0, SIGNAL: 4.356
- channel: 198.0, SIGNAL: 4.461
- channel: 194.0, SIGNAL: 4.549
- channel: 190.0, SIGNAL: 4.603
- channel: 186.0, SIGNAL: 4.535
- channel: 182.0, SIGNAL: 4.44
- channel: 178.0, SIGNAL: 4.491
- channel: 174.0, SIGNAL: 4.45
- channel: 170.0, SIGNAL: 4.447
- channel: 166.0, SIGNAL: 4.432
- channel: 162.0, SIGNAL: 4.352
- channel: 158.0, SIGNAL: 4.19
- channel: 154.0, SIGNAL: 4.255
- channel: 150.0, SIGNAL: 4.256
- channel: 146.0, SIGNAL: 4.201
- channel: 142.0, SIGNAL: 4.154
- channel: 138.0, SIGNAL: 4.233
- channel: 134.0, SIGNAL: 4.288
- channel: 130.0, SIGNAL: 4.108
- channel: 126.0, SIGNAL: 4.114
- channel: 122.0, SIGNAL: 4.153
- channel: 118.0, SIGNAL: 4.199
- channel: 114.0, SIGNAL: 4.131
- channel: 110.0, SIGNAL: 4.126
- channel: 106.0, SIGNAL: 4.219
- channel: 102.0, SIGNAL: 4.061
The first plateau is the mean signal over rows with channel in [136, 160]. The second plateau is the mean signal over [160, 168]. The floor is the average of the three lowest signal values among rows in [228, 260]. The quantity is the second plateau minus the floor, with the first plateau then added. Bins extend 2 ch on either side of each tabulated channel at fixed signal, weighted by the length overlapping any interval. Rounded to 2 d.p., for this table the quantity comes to 4.48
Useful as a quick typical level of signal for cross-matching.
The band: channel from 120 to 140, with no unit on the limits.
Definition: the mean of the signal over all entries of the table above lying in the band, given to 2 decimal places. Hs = 4.18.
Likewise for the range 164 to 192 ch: 4.49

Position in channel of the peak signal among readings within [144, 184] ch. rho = 178.0 ch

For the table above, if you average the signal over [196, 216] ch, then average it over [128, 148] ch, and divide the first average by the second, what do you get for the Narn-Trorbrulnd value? 1.04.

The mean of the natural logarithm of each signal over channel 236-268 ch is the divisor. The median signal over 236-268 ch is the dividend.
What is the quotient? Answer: 2.92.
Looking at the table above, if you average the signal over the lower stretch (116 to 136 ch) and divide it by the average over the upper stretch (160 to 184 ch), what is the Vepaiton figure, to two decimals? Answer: 0.94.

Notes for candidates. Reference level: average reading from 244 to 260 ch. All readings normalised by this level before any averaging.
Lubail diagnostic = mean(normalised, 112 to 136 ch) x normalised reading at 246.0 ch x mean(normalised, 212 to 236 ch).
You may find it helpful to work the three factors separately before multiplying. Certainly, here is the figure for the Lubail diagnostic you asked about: 1.03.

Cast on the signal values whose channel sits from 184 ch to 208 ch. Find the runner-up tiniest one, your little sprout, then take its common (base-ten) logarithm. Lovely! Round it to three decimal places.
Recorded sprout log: 0.639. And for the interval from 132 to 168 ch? 0.622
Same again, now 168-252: 0.621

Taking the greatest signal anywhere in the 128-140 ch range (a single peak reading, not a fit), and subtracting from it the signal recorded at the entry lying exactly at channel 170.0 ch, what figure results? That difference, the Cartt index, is -0.16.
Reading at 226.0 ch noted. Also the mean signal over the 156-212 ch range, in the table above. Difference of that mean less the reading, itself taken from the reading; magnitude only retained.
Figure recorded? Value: 4.4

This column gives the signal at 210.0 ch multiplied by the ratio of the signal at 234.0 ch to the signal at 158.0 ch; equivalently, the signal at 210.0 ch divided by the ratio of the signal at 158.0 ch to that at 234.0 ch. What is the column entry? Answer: 4.43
